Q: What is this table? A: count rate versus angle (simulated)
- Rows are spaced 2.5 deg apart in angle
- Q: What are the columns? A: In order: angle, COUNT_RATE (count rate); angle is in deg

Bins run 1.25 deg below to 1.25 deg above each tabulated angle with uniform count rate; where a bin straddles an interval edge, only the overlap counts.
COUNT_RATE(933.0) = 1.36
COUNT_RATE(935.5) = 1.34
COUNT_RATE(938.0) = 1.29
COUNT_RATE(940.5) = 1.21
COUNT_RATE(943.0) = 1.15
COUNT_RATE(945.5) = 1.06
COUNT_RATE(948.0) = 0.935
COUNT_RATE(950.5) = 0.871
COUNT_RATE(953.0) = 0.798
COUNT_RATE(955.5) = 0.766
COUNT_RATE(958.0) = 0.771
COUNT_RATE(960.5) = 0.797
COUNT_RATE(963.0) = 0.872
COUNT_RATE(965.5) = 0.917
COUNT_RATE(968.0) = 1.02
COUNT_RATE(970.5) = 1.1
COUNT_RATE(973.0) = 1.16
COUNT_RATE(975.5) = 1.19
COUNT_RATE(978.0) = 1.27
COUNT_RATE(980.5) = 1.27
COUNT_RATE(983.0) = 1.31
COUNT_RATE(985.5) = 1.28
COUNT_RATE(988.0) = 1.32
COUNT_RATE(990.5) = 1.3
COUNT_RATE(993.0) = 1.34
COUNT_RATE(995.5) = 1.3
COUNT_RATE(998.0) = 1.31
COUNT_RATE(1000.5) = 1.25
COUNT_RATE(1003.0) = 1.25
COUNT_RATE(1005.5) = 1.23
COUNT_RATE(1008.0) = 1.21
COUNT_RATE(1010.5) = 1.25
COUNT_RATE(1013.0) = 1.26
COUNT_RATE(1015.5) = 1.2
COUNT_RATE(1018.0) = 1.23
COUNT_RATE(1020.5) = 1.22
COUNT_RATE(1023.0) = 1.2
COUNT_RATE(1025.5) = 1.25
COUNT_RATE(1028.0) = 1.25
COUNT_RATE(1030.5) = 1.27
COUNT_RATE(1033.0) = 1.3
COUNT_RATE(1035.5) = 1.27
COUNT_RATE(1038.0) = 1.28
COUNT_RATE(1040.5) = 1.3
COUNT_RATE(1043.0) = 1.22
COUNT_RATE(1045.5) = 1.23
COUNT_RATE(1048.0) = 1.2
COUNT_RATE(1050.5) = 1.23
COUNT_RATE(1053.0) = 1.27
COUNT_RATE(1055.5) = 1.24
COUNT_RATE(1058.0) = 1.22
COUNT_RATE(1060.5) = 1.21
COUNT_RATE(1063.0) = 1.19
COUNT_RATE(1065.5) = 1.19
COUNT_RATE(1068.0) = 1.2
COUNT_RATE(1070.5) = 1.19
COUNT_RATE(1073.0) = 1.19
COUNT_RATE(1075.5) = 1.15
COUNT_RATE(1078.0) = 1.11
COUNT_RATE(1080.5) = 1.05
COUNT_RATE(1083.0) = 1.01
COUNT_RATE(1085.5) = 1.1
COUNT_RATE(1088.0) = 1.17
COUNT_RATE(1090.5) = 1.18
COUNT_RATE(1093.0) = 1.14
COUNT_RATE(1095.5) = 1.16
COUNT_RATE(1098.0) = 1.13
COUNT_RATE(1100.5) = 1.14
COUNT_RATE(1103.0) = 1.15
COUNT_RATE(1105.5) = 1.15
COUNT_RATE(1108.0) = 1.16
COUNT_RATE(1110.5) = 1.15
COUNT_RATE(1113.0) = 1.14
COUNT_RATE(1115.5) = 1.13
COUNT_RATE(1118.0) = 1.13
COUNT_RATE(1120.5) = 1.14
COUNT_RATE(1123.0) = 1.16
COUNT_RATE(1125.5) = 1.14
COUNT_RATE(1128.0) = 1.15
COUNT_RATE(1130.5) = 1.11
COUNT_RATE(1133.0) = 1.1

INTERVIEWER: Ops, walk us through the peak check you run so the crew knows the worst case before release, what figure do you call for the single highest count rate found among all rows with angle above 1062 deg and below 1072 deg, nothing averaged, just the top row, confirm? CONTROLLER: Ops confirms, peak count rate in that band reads 1.2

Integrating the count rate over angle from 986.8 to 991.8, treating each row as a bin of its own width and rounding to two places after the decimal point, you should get 6.55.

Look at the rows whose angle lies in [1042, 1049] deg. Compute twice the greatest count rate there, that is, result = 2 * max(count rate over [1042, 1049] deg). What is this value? 2.46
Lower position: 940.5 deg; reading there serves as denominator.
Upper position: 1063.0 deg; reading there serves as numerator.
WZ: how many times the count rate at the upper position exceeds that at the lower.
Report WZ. 0.98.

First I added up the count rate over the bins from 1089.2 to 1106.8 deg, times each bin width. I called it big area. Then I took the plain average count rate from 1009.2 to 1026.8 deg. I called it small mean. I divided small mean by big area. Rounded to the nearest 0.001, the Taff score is 0.061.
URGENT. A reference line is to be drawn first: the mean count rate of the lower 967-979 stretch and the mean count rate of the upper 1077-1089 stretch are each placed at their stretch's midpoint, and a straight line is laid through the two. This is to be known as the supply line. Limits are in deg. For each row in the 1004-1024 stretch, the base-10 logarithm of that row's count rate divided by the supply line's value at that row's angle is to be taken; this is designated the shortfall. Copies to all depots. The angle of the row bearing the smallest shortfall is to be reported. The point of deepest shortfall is 1015.5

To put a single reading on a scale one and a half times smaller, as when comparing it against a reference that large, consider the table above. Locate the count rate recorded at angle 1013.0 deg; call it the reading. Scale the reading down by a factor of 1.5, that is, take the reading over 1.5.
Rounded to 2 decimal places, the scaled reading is 0.84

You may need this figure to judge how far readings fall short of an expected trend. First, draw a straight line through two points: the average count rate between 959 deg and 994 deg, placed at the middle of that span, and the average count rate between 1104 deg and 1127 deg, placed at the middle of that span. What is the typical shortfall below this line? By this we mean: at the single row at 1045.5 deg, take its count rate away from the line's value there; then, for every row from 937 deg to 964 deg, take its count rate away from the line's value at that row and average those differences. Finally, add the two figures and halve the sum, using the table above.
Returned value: 0.06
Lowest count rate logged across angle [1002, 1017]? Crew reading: 1.2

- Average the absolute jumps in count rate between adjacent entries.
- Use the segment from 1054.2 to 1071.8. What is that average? 0.012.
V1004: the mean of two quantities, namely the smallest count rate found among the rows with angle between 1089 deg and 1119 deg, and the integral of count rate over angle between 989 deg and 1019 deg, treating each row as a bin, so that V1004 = 19.5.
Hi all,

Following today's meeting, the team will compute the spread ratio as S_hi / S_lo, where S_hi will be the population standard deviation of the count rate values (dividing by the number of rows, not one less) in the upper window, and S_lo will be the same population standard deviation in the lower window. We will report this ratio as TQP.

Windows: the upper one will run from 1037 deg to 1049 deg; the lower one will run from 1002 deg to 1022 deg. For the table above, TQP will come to 1.9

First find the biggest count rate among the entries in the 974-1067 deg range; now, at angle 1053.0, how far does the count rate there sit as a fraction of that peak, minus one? -0.052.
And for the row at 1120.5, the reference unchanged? -0.149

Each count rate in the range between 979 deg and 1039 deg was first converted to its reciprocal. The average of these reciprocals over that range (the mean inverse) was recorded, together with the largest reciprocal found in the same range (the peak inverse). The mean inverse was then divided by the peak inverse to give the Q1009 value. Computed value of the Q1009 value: 0.950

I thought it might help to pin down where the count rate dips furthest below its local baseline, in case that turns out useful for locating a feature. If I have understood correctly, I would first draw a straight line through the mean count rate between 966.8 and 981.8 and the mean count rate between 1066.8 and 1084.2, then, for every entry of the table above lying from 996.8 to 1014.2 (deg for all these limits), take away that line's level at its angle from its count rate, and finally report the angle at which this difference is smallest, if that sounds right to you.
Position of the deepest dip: 1008.0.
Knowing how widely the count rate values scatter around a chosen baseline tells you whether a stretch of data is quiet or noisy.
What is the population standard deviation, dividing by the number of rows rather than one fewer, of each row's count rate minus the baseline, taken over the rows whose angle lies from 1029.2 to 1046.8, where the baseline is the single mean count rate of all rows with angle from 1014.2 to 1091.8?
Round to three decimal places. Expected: 0.029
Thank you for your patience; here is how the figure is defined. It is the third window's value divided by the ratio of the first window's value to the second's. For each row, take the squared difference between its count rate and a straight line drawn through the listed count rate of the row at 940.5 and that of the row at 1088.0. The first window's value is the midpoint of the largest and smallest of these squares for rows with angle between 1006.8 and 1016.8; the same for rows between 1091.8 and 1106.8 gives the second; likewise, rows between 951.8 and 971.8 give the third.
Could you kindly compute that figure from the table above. 0.030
